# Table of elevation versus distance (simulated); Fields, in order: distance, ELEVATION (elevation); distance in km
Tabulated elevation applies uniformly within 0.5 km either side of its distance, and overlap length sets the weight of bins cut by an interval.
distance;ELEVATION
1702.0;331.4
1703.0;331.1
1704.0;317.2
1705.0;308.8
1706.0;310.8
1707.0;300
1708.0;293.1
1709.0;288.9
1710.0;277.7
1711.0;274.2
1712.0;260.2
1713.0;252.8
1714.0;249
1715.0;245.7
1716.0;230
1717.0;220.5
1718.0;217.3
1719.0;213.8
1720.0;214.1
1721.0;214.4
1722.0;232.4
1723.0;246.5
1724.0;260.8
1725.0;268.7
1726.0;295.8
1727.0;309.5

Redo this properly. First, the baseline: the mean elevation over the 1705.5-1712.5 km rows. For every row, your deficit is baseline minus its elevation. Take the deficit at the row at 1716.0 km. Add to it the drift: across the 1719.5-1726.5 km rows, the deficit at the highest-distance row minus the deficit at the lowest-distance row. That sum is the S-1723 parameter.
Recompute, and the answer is -25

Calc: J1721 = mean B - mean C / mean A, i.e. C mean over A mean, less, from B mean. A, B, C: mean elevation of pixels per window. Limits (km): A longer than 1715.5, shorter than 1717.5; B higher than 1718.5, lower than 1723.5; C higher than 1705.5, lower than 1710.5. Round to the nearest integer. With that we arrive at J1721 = 223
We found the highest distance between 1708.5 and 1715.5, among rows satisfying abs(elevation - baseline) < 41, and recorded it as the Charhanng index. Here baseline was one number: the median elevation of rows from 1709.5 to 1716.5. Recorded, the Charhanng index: 1715.0 km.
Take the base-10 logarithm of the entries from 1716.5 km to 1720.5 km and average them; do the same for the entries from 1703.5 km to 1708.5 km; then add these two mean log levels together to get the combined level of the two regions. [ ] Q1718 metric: 4.82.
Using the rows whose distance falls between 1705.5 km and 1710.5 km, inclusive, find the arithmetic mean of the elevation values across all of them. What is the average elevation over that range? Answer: 294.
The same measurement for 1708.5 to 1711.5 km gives 280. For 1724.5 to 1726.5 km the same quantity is 282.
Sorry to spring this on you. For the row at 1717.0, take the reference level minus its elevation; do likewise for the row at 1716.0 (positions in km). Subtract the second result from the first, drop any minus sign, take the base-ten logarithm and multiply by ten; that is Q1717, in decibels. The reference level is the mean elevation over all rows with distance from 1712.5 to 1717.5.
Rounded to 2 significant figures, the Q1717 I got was 9.8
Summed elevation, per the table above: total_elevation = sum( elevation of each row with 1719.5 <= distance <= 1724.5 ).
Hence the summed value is 1168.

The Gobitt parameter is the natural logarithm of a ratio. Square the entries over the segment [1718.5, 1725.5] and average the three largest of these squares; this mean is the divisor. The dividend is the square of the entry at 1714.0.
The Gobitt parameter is -0.08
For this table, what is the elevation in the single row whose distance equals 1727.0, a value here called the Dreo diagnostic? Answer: 309.5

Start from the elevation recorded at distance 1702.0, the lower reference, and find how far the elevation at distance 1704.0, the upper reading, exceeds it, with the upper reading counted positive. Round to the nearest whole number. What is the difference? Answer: -14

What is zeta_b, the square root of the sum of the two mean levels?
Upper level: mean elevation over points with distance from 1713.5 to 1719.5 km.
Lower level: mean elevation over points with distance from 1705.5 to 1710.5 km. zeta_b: 22.9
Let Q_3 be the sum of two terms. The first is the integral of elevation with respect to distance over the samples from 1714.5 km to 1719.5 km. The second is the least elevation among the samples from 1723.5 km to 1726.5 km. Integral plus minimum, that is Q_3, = 1388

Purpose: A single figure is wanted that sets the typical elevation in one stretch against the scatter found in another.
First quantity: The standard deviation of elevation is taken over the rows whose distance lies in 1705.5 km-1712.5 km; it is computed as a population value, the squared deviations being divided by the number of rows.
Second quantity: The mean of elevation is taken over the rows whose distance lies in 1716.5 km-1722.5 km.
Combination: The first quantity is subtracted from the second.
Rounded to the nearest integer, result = 203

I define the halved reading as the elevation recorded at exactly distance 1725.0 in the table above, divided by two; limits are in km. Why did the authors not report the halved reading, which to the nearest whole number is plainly 134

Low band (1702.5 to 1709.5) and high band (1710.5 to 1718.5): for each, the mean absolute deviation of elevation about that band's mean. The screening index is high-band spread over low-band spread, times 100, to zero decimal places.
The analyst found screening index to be 141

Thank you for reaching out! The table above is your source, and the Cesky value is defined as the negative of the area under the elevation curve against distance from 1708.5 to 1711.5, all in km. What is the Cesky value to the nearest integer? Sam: -841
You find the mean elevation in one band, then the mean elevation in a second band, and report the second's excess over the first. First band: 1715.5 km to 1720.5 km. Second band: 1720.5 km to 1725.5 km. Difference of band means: 25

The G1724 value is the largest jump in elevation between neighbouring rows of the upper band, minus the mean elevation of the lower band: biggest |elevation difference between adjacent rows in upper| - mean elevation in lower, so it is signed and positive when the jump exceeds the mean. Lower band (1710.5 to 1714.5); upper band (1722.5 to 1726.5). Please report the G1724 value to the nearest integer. -232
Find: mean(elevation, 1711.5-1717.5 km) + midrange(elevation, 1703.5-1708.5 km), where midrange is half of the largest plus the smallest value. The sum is 548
